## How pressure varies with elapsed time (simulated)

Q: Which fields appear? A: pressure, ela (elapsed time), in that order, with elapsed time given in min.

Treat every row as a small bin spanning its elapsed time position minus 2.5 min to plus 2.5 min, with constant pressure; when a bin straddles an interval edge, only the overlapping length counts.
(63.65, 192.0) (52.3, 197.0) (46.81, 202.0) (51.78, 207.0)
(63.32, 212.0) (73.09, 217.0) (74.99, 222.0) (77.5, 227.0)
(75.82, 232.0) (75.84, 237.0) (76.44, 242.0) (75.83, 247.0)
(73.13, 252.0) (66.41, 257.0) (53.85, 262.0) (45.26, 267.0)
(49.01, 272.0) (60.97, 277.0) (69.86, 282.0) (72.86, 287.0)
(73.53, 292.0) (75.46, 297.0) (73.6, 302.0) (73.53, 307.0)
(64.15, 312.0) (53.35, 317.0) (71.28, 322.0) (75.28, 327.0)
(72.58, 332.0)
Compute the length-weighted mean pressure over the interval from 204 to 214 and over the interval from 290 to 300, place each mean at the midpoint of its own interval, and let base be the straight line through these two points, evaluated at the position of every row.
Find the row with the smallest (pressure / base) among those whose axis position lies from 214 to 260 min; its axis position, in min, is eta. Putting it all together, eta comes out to 257.0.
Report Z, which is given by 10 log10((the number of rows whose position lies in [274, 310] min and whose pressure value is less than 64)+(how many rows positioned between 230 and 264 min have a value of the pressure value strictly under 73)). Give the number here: 4.8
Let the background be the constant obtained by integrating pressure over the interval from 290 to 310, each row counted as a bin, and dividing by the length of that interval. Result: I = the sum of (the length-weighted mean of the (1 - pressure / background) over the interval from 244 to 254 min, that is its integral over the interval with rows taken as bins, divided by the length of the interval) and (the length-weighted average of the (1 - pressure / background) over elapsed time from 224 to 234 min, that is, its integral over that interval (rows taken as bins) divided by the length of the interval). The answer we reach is -0.050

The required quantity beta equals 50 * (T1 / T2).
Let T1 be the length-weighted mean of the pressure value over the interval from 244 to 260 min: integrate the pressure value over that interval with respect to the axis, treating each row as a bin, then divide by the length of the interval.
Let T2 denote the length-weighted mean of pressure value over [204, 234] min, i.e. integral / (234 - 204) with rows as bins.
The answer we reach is 52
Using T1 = 71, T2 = 68.9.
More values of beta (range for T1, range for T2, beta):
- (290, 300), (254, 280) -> 67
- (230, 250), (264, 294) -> 62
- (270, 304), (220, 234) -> 45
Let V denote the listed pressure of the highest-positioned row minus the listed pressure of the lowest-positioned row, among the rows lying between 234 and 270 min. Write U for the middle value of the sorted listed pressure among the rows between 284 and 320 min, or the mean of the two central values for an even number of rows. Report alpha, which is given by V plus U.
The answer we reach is 43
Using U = 73.5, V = -31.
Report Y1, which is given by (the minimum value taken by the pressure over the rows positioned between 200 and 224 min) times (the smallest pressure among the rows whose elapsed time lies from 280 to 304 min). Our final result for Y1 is 3270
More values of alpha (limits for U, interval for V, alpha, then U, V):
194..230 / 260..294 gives 83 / 63.3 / 20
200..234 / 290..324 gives 71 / 73.1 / -2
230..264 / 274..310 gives 88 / 75.8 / 13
